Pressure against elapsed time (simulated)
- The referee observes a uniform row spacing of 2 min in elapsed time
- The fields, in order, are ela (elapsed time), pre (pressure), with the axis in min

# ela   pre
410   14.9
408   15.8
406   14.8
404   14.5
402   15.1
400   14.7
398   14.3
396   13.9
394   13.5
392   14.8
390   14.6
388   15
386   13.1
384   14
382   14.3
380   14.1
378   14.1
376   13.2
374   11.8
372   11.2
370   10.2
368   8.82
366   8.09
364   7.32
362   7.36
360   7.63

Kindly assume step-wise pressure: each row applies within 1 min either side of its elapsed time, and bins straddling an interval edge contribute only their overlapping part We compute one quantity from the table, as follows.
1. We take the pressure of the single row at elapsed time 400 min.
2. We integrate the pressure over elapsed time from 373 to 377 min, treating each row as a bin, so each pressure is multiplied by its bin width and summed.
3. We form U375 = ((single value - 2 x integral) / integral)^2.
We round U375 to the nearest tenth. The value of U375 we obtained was 2.9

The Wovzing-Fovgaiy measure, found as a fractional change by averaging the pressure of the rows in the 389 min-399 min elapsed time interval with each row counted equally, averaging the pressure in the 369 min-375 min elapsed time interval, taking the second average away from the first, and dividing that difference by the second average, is 0.3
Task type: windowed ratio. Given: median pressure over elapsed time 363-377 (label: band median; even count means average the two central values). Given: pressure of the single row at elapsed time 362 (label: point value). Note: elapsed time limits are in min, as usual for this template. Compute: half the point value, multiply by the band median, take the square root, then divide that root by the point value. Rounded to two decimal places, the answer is 0.83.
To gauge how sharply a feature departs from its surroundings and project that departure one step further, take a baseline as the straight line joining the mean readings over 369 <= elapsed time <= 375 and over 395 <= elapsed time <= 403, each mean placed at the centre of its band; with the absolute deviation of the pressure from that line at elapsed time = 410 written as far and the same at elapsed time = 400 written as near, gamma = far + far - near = 1.9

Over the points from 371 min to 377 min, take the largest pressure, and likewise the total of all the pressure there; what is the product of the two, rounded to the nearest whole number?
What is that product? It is 478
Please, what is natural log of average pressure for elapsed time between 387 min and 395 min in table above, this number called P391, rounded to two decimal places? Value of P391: 2.67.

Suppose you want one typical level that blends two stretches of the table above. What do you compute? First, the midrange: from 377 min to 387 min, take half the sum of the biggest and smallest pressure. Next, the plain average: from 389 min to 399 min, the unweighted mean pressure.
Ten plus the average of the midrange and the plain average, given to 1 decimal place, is 24.0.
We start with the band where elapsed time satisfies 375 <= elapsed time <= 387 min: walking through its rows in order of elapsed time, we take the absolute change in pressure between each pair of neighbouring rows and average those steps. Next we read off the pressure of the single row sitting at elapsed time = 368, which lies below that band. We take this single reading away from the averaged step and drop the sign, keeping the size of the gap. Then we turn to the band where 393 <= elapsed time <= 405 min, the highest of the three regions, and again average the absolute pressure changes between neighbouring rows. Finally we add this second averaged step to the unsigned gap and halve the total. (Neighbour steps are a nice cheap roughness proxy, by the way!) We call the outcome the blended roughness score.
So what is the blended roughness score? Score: 4.40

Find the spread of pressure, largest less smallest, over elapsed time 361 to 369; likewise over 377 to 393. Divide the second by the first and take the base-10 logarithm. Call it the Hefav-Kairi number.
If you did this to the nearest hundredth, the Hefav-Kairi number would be 0.10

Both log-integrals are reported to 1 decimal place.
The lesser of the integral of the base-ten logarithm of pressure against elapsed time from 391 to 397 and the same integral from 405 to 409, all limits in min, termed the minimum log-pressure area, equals 4.7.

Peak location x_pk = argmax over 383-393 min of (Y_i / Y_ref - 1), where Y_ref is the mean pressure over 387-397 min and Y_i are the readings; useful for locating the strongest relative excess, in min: 388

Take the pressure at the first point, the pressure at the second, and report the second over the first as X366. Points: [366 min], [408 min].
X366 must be 1.95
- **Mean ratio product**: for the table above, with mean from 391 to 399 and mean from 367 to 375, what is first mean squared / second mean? 19.0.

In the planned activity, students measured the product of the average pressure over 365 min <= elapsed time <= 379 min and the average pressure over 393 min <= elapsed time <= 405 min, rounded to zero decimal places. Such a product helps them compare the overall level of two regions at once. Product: 159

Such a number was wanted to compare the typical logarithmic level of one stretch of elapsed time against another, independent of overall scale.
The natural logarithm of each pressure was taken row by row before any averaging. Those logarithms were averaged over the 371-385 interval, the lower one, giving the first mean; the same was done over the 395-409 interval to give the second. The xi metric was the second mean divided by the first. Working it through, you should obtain 1.04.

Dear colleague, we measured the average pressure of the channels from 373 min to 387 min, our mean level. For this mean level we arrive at 13.5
